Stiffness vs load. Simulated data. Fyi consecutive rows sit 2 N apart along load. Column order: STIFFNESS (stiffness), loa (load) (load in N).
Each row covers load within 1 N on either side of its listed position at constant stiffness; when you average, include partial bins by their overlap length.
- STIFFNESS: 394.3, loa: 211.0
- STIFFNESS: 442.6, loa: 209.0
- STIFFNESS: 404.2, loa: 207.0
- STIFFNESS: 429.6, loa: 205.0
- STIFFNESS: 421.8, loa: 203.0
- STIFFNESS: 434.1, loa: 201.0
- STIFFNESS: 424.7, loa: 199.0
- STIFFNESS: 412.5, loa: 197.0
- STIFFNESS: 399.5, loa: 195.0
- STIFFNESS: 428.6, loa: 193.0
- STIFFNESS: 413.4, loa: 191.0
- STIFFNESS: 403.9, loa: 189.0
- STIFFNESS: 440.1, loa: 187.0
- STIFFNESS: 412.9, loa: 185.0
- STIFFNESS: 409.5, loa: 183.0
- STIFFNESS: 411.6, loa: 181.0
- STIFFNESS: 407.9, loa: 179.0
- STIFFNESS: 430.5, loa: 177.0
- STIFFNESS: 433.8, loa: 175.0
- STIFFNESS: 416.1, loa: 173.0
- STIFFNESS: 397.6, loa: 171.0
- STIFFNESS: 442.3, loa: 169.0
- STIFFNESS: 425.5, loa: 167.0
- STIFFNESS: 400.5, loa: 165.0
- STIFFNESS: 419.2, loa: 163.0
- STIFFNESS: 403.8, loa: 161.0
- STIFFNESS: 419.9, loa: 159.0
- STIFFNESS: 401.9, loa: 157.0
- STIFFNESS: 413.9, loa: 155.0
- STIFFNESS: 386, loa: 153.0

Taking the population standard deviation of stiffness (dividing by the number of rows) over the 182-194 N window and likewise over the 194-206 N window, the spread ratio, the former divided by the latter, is 1.08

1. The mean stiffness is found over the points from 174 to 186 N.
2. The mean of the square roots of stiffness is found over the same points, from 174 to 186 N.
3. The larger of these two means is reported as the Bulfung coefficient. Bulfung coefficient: 418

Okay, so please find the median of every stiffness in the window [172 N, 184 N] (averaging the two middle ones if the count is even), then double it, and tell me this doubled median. 828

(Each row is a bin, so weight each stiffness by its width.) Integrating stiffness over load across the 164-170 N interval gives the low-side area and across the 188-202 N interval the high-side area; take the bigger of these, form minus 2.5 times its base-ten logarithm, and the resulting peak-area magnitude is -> -9.41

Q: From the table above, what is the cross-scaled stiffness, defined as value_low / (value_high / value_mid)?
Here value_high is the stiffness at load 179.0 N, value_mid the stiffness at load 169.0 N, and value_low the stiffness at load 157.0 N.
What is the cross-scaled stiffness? 436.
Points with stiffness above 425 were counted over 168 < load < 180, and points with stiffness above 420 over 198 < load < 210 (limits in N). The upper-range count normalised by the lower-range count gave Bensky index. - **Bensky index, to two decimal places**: 1.67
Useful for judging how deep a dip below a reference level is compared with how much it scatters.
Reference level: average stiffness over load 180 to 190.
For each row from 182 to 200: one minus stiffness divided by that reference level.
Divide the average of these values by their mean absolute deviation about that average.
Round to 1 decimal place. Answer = -0.1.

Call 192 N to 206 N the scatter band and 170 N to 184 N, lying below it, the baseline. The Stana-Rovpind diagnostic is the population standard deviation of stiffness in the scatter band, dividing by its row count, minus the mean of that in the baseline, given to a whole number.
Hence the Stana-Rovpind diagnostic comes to -404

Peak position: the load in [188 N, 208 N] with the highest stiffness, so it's 201.0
